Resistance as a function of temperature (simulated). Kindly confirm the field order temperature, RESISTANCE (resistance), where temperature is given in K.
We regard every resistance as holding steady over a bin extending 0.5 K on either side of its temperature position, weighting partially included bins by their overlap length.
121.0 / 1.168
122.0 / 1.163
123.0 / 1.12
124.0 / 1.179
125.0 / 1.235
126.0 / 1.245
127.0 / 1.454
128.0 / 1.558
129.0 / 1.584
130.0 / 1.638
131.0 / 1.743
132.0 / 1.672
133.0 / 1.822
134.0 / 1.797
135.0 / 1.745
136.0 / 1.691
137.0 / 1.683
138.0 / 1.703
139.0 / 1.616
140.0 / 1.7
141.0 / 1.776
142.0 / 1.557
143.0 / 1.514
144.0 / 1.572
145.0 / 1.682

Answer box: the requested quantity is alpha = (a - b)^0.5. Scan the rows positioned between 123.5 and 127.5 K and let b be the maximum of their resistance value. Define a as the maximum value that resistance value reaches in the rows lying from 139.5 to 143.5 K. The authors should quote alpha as 0.57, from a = 1.776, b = 1.454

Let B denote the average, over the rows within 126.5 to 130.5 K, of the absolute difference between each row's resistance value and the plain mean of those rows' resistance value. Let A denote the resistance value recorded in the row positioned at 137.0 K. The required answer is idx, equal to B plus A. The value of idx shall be 1.74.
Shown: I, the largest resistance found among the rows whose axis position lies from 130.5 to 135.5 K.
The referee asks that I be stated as 1.822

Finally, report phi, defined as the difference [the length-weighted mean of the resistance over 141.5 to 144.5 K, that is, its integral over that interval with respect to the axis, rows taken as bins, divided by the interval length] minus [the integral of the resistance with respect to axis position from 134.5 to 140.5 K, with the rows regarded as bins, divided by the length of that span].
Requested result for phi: -0.14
